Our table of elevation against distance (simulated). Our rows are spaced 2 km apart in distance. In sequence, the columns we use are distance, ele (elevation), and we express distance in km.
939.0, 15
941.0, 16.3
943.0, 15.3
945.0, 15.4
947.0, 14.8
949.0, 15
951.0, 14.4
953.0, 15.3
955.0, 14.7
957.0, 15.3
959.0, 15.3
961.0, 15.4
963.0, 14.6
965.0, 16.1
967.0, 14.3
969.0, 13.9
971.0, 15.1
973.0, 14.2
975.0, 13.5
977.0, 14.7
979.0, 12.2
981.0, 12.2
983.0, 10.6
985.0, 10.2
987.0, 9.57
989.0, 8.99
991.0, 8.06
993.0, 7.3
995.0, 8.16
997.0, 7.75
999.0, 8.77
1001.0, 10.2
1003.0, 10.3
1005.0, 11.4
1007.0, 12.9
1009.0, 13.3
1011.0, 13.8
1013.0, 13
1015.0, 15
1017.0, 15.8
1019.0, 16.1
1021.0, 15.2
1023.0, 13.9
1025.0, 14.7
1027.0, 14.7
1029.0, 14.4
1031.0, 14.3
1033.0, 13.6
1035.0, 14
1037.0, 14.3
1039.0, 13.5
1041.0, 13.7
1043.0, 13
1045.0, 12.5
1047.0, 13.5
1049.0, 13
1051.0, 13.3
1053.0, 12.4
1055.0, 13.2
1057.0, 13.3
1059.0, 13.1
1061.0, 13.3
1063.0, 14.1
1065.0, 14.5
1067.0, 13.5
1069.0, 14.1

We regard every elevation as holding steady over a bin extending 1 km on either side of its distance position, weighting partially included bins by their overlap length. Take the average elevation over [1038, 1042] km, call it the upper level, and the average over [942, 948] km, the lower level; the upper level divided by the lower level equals 0.90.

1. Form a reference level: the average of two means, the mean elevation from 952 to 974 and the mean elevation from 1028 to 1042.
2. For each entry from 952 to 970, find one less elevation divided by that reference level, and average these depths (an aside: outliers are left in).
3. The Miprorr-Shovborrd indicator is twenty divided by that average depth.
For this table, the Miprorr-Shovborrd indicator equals -536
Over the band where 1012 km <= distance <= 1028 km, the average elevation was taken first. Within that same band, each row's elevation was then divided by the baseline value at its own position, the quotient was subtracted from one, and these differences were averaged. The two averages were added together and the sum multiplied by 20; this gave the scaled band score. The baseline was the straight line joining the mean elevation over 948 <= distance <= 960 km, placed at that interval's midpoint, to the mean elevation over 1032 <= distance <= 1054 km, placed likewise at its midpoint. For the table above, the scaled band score 295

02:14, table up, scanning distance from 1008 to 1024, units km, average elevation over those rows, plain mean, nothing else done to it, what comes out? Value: 14.5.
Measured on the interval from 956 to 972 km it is 15.0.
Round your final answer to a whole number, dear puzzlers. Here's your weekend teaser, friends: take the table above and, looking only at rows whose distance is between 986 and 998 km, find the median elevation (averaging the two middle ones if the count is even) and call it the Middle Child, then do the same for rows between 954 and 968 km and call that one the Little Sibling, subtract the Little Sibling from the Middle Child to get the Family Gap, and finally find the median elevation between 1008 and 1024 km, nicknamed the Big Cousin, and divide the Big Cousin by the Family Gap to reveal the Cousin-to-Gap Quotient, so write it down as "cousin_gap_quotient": -2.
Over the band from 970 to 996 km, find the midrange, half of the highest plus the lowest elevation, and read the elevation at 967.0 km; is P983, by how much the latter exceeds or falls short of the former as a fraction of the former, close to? 0.28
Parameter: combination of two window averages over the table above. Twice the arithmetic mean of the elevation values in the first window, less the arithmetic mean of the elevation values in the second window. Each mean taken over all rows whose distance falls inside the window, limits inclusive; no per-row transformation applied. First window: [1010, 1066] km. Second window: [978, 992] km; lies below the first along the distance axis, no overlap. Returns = 17.5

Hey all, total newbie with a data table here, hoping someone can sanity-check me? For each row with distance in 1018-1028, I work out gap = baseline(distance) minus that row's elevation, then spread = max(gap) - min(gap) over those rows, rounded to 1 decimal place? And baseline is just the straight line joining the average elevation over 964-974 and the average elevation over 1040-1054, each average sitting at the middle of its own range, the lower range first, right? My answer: 2.1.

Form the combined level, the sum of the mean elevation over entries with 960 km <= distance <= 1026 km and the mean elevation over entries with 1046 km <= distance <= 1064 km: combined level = 25.7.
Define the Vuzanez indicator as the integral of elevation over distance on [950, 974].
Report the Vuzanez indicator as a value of 357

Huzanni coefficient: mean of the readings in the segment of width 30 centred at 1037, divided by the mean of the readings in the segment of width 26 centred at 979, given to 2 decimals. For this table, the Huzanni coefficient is 1.14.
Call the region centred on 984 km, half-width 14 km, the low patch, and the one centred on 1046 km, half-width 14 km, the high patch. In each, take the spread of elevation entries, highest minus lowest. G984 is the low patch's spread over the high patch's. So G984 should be 4.1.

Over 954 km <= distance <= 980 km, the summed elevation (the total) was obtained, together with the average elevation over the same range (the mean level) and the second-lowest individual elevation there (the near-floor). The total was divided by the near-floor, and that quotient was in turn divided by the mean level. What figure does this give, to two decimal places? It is 0.96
